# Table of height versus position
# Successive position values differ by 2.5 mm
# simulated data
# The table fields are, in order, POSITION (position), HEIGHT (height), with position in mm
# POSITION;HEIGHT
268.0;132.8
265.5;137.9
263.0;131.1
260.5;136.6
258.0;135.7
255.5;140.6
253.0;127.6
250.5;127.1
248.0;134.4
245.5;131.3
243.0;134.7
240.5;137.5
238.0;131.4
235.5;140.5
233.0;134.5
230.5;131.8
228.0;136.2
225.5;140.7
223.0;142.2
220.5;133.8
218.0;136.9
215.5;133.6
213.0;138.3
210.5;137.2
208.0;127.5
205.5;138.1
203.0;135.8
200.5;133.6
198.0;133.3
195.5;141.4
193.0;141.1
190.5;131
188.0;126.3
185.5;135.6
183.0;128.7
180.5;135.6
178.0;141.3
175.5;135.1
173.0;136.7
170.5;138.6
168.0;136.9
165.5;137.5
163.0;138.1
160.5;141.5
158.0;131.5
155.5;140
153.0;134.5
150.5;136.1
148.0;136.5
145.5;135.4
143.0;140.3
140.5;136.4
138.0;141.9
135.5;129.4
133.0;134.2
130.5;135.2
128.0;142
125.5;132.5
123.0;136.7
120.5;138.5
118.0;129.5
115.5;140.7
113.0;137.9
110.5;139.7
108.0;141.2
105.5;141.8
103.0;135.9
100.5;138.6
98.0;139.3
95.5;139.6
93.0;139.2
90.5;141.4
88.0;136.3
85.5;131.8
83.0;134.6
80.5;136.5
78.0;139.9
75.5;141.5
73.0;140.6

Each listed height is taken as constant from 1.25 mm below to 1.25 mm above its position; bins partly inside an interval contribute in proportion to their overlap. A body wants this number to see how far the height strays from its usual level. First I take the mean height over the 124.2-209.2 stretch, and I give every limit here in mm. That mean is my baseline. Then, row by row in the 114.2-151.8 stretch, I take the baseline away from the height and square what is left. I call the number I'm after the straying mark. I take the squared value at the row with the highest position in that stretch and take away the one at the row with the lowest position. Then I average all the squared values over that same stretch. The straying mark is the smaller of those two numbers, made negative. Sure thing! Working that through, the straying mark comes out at 23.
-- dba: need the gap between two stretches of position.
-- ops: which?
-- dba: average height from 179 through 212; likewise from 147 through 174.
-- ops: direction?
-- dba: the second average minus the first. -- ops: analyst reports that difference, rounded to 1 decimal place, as 2.8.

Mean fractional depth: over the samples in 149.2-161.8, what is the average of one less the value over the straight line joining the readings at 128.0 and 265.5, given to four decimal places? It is 0.0316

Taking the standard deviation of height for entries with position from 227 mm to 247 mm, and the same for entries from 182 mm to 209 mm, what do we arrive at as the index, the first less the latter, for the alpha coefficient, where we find -1.9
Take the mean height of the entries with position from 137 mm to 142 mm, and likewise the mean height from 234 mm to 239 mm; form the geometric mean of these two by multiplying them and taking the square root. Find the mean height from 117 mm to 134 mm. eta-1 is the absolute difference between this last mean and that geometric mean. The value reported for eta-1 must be 2.0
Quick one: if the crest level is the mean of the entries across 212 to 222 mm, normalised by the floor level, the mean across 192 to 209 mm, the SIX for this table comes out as 0.999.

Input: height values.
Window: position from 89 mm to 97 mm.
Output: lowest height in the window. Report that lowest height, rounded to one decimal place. 139.2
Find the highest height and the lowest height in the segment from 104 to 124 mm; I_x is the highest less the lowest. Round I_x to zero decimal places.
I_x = 12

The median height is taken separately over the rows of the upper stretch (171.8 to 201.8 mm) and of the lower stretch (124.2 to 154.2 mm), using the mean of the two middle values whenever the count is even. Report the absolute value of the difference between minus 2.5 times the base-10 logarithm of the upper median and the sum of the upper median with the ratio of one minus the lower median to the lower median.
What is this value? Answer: 140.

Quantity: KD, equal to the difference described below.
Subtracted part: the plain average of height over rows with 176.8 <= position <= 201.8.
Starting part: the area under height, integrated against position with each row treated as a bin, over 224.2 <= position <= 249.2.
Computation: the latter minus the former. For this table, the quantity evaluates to 3248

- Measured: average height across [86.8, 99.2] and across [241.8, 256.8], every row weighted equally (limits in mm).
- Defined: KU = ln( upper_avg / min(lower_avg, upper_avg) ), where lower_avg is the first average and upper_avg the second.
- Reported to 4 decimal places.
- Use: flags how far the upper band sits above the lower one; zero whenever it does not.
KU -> 0.0000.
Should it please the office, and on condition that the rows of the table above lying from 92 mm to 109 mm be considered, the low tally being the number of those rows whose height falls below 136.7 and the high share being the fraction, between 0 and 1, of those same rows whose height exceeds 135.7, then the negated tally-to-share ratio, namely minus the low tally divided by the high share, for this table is -1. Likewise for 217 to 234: -7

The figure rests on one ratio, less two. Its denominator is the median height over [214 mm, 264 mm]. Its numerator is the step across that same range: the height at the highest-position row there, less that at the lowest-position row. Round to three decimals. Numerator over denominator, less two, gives -2.019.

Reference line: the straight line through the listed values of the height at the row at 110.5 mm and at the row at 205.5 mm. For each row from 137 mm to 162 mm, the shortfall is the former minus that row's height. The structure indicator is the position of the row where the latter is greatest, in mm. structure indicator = 158.0 mm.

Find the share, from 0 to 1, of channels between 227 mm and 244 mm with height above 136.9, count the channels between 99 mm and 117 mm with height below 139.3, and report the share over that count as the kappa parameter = 0.095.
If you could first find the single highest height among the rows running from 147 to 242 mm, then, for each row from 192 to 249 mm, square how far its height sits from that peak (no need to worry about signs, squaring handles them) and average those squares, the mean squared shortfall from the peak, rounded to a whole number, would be 53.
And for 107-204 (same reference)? 50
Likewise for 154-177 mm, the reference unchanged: 31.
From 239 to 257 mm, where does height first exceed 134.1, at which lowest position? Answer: 240.5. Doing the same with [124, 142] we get 128.0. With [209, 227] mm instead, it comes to 210.5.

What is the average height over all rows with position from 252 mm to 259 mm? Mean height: 135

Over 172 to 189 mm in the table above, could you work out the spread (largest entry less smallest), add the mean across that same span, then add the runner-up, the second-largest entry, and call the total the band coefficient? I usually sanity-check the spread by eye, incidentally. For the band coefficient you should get 286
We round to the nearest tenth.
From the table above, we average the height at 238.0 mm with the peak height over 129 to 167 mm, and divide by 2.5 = 54.7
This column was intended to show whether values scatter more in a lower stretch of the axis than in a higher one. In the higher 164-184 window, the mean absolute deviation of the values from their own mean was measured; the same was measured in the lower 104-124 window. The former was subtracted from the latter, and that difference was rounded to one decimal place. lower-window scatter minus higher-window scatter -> 0.3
